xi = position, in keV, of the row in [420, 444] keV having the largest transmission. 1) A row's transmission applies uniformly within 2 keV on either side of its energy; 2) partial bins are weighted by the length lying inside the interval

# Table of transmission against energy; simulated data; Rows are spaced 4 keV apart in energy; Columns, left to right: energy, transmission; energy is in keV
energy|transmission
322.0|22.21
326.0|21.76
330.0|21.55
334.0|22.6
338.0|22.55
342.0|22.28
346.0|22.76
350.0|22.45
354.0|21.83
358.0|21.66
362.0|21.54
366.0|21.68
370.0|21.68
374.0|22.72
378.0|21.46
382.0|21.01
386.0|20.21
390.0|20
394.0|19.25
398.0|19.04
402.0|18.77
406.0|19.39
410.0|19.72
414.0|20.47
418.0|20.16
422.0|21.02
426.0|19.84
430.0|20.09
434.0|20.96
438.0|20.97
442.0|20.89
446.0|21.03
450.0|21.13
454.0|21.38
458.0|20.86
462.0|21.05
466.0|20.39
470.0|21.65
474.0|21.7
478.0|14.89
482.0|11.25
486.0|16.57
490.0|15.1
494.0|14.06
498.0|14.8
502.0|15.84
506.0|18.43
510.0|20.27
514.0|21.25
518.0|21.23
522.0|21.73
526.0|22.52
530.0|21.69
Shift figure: 422.0 keV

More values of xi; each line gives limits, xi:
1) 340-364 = 346.0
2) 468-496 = 474.0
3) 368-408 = 374.0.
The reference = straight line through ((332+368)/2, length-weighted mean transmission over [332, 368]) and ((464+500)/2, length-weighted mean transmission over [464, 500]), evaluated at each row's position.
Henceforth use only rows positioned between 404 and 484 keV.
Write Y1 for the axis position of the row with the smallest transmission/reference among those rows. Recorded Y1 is 482.0 keV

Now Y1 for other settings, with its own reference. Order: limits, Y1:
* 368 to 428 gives 402.0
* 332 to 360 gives 334.0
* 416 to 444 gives 418.0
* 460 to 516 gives 482.0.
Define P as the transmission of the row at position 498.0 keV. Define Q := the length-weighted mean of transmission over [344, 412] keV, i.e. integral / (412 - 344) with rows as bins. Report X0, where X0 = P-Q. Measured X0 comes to -6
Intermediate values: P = 14.8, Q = 20.9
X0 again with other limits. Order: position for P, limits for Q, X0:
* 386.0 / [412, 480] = 0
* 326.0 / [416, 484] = 2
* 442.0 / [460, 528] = 2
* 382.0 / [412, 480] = 1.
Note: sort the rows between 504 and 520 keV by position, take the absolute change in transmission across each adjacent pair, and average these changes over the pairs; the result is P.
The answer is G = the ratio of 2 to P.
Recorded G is 2.1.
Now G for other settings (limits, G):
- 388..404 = 4.9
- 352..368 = 14.0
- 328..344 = 4.4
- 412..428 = 2.6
